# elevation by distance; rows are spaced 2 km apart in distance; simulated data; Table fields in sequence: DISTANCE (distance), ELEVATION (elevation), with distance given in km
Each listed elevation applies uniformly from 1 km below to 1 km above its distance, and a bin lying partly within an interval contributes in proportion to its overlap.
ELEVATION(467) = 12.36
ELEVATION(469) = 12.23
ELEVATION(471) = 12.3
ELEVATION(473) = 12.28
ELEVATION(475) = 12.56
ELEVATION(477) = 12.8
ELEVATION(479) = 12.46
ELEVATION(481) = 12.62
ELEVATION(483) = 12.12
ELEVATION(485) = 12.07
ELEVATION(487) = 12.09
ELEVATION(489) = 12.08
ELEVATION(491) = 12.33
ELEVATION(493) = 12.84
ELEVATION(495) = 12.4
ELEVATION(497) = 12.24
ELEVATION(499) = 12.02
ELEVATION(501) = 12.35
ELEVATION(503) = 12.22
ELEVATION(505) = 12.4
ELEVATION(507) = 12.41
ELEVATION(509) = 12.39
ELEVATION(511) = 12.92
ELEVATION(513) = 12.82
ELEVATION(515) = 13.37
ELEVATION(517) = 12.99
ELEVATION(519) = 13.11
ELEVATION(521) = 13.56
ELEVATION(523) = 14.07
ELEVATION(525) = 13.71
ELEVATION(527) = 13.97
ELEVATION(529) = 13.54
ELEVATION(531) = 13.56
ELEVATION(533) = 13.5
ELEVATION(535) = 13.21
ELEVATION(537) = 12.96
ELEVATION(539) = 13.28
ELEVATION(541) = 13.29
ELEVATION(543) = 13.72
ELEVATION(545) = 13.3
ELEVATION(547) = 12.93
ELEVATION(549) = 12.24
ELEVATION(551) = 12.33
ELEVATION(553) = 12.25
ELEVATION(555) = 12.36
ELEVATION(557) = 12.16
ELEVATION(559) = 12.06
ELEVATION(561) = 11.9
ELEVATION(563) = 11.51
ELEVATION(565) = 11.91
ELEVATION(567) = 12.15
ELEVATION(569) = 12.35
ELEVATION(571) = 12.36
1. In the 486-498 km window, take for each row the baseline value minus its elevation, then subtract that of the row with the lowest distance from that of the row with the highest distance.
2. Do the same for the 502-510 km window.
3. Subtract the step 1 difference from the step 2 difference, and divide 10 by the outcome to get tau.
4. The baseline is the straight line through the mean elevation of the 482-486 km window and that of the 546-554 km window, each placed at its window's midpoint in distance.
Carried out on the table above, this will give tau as -245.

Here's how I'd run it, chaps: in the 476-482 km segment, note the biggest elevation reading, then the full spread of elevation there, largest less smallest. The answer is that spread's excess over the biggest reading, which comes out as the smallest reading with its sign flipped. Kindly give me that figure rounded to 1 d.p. -12.5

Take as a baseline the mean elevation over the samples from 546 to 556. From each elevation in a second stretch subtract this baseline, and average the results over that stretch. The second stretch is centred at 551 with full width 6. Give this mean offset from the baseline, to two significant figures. -0.15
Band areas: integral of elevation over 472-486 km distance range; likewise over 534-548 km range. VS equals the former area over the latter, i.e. 0.94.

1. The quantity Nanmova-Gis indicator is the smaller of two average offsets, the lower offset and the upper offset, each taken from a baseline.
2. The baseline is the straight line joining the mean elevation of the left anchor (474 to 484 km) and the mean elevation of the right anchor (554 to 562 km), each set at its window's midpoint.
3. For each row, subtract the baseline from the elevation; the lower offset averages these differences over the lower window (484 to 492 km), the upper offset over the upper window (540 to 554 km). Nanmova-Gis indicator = -0.3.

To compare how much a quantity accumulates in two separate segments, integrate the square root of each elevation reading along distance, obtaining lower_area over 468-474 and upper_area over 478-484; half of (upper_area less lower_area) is 0.1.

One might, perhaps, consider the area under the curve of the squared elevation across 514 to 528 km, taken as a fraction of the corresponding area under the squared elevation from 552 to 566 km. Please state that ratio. 1.27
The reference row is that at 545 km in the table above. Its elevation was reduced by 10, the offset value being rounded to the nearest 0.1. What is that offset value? 3.3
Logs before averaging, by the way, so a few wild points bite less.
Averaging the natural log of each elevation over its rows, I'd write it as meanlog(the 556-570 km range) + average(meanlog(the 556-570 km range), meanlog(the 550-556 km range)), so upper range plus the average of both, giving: 4.98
